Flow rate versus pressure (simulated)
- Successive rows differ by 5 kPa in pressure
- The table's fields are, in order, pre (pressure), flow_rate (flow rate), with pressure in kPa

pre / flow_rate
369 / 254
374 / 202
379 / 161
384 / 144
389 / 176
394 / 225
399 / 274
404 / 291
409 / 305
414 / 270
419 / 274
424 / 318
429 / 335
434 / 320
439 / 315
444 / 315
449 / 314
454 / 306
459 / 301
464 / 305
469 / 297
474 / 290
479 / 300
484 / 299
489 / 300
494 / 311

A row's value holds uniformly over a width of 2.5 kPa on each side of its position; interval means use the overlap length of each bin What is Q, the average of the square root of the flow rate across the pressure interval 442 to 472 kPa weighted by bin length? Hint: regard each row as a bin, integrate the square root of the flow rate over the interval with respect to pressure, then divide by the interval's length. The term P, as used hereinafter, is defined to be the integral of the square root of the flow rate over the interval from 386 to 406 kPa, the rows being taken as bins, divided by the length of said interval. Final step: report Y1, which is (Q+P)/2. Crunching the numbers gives 16.4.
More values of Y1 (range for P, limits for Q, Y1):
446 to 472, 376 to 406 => 15.9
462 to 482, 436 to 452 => 17.5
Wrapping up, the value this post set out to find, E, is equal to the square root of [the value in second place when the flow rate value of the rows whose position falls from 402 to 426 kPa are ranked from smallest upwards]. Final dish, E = 16.6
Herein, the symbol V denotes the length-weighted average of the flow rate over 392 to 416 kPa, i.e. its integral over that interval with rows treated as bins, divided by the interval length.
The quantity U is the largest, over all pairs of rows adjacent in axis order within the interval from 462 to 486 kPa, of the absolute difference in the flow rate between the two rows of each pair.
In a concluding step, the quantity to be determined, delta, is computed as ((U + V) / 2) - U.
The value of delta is 132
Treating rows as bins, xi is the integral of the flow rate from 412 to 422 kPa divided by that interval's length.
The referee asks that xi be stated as 274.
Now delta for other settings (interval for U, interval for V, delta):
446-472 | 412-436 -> 148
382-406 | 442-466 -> 130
